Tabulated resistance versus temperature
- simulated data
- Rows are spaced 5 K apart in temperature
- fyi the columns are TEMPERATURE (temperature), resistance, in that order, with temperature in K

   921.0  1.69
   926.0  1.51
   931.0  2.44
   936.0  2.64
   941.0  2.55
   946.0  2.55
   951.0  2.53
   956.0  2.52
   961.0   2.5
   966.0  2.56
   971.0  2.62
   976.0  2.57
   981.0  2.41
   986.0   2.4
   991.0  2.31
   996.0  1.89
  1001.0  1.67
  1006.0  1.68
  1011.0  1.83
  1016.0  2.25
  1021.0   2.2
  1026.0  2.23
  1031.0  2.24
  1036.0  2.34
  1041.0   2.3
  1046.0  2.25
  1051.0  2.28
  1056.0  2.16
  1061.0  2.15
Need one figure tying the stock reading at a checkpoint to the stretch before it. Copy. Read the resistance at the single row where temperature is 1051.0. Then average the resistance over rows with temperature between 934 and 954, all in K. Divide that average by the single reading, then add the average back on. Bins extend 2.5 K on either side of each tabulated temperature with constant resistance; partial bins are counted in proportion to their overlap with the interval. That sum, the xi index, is 3.69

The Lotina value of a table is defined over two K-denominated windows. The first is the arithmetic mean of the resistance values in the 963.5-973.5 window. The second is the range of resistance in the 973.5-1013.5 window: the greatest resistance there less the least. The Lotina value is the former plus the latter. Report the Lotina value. 3.5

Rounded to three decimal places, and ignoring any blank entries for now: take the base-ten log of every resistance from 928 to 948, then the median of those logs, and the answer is 0.407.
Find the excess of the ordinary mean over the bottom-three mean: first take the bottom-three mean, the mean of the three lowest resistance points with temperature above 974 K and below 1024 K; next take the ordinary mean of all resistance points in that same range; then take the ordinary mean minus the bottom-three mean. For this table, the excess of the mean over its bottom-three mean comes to 0.39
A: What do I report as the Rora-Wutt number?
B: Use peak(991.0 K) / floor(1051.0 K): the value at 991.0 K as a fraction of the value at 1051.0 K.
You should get 1.01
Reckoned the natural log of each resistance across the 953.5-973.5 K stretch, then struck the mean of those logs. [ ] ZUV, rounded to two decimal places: 0.94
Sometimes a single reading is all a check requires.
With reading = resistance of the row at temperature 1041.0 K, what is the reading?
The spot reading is 2.3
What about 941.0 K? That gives 2.55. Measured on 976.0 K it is 2.57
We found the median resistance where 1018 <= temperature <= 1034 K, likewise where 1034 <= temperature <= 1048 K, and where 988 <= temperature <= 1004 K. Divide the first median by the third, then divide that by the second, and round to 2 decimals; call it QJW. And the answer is 0.51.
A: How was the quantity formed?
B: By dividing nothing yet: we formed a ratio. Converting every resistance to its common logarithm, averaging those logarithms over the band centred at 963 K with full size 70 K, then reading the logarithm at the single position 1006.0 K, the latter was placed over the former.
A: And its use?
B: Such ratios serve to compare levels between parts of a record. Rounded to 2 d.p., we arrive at 0.58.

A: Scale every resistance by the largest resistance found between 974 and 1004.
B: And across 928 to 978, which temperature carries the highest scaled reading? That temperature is 936.0 K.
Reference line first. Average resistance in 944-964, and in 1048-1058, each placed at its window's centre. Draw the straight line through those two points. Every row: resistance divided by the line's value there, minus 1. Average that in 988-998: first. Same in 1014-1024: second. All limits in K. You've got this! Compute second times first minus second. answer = 0.05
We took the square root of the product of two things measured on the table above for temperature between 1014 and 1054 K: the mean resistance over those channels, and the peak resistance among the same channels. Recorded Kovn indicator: 2.30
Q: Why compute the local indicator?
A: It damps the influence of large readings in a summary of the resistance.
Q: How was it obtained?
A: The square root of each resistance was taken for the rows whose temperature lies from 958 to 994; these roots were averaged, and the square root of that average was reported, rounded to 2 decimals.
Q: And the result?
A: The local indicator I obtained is 1.25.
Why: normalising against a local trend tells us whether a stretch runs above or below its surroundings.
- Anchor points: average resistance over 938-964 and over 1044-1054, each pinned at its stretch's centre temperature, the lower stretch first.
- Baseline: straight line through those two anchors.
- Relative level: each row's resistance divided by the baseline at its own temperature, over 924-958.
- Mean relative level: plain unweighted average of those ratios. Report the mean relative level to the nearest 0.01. 0.94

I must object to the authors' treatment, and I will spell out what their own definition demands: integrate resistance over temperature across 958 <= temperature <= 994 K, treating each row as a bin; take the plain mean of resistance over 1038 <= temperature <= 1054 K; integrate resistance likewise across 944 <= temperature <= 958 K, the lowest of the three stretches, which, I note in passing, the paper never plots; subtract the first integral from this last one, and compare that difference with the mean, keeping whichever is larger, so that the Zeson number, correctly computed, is 2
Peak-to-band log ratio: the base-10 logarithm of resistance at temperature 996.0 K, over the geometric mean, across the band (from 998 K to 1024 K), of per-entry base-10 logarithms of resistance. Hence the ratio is 1.00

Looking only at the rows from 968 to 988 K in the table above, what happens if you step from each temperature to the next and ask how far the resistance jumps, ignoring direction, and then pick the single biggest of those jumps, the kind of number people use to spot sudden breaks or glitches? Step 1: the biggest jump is 0.16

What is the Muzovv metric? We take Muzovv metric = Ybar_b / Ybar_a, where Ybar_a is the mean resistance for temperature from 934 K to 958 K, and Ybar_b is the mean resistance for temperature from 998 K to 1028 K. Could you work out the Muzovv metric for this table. 0.77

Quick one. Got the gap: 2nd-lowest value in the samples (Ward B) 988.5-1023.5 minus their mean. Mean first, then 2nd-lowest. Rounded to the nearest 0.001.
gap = -0.296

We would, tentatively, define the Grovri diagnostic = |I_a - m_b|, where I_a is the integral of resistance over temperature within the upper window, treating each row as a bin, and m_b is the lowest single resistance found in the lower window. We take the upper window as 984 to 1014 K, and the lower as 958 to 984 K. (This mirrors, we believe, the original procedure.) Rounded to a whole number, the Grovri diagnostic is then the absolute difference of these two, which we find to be 56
